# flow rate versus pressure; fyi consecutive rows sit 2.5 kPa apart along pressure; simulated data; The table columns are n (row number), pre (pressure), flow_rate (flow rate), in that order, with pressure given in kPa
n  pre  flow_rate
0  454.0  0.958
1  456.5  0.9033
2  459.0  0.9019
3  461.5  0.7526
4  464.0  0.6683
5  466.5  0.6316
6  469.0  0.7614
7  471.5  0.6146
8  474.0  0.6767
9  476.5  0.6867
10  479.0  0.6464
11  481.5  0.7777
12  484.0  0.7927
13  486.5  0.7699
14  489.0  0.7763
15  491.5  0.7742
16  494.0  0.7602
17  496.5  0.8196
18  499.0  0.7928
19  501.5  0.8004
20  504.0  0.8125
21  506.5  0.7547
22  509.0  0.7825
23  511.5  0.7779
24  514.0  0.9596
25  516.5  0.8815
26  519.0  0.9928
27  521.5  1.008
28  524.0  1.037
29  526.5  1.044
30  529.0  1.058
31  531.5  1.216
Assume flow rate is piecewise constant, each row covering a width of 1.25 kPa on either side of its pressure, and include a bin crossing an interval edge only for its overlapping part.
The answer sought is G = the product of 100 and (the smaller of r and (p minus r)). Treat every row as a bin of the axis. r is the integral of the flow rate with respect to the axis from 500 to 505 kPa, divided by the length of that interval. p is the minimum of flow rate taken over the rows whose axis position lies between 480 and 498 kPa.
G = -5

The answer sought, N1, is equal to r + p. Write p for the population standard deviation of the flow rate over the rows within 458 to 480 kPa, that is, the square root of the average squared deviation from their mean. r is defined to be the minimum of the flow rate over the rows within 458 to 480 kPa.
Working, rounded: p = 0.084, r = 0.6146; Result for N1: 0.70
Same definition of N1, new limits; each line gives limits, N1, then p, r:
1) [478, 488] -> 0.70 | 0.058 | 0.6464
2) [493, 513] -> 0.78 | 0.022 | 0.7547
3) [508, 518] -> 0.85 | 0.075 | 0.7779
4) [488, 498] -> 0.78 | 0.022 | 0.7602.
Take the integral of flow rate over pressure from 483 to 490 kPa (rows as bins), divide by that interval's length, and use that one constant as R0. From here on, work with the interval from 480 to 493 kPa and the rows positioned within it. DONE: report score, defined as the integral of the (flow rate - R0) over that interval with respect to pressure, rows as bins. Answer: -0.05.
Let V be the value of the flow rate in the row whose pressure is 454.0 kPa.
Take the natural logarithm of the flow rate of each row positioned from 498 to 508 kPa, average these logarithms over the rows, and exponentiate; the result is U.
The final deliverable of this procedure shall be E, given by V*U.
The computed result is 0.76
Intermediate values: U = 0.79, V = 0.958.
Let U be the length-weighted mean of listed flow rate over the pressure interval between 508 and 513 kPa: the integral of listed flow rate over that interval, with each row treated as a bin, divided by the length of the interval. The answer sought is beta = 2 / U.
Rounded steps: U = 0.79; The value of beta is 2.5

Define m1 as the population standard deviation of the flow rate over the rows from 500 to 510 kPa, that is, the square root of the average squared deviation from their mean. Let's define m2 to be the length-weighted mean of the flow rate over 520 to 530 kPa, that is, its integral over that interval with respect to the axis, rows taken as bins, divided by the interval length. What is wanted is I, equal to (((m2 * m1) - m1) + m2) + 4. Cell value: 5.04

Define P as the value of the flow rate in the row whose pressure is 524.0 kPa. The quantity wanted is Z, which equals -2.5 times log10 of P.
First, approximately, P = 1.037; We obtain -0.04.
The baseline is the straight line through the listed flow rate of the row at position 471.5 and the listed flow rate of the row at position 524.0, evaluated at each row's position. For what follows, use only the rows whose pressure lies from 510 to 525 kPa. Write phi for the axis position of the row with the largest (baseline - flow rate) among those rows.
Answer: 511.5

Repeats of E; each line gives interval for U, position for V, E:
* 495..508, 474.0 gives 0.54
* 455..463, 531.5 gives 1.03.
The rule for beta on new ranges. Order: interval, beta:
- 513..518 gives 2.2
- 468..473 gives 2.9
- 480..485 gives 2.6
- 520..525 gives 2.0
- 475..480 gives 3.0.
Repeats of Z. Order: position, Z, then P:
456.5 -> 0.11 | 0.9033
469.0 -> 0.30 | 0.7614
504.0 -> 0.23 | 0.8125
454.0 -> 0.05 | 0.958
